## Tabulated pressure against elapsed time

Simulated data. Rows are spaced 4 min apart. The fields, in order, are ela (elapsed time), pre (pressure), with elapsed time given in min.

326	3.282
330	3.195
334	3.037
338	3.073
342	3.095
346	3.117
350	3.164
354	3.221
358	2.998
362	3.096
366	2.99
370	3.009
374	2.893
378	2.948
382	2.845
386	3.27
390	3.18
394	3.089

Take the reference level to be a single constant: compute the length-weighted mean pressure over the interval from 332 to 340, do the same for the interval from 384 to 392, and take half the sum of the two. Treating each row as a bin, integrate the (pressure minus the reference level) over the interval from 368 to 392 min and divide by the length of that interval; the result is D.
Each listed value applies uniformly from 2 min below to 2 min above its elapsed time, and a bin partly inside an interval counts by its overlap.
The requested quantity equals -0.116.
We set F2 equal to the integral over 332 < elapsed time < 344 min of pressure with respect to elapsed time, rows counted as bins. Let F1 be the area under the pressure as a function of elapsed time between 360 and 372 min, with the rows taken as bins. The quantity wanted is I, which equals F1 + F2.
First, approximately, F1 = 36.4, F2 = 36.8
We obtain 73.2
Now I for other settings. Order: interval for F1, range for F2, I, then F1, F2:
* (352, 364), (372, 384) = 72.0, 37.3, 34.7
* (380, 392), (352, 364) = 74.4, 37.2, 37.3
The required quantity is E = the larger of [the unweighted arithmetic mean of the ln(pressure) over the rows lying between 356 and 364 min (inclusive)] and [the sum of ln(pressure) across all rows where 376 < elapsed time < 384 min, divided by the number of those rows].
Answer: 1.114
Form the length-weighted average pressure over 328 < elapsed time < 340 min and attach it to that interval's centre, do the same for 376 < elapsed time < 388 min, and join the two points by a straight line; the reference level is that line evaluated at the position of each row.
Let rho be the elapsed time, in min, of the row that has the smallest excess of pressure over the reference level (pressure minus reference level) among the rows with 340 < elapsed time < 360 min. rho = 358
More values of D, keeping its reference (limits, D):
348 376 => -0.087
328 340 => -0.038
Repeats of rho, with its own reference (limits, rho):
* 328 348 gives 334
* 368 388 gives 382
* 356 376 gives 374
